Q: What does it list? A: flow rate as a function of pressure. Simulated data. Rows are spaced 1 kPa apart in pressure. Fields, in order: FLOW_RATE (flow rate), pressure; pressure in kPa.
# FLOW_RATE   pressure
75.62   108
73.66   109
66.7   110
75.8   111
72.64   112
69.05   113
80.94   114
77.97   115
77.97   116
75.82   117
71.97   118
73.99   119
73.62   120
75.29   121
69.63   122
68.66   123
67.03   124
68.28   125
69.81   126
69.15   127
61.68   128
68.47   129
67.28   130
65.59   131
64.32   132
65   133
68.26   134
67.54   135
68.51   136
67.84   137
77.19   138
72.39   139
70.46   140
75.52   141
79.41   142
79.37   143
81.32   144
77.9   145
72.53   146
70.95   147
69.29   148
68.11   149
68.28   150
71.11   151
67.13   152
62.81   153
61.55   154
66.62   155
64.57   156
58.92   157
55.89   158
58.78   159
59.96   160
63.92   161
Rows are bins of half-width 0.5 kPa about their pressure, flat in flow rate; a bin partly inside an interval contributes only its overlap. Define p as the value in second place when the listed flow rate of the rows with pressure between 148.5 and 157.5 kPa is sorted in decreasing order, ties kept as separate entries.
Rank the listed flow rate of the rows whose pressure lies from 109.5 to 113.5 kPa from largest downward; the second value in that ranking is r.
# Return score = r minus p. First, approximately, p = 68.28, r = 72.64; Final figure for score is 4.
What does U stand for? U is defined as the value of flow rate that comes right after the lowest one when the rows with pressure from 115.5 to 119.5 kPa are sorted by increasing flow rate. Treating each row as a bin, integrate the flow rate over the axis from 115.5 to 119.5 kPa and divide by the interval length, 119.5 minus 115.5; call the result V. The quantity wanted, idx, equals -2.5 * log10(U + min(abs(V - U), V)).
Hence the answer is -4.687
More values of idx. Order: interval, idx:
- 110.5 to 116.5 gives -4.698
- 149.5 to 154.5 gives -4.552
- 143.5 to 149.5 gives -4.664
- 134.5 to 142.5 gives -4.649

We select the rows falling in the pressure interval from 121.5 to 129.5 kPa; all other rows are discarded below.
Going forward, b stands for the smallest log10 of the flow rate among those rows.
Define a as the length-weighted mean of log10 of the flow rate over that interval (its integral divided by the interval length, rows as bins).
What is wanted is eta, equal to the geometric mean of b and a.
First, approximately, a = 1.83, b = 1.79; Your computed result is 1.81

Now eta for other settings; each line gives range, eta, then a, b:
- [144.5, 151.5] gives 1.84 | 1.85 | 1.83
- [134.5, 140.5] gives 1.84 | 1.85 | 1.83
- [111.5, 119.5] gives 1.86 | 1.87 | 1.84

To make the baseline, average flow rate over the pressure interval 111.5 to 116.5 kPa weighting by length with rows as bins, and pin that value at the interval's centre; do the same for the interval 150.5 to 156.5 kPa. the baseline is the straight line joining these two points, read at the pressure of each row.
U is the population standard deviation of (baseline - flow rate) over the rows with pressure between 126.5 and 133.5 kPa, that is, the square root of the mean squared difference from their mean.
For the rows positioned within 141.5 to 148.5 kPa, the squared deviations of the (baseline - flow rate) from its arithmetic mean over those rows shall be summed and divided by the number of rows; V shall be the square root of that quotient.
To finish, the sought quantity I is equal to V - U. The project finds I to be 1.7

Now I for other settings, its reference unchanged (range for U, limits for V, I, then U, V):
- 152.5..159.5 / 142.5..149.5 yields 1.3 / 3.1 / 4.4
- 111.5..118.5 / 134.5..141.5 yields -0.1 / 4.0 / 3.9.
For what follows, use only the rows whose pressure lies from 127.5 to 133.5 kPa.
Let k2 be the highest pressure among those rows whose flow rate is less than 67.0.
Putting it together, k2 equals 133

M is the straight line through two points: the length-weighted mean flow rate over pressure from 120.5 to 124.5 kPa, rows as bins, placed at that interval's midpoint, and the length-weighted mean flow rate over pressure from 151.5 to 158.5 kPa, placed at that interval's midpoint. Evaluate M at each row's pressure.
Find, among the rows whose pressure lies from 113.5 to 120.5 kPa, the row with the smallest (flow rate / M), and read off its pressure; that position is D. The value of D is 118 kPa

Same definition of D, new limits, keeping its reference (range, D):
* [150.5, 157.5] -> 157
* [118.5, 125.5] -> 124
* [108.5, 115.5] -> 110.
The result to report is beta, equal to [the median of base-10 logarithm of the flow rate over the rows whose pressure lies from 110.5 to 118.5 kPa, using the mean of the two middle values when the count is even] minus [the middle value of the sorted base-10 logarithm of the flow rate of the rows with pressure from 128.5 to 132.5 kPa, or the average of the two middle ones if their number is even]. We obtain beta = 0.057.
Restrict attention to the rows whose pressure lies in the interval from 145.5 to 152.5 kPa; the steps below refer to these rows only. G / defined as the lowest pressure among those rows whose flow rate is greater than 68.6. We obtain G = 146 kPa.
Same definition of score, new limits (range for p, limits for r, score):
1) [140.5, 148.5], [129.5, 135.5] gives -12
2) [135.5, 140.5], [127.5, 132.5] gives -5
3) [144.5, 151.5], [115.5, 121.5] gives 3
